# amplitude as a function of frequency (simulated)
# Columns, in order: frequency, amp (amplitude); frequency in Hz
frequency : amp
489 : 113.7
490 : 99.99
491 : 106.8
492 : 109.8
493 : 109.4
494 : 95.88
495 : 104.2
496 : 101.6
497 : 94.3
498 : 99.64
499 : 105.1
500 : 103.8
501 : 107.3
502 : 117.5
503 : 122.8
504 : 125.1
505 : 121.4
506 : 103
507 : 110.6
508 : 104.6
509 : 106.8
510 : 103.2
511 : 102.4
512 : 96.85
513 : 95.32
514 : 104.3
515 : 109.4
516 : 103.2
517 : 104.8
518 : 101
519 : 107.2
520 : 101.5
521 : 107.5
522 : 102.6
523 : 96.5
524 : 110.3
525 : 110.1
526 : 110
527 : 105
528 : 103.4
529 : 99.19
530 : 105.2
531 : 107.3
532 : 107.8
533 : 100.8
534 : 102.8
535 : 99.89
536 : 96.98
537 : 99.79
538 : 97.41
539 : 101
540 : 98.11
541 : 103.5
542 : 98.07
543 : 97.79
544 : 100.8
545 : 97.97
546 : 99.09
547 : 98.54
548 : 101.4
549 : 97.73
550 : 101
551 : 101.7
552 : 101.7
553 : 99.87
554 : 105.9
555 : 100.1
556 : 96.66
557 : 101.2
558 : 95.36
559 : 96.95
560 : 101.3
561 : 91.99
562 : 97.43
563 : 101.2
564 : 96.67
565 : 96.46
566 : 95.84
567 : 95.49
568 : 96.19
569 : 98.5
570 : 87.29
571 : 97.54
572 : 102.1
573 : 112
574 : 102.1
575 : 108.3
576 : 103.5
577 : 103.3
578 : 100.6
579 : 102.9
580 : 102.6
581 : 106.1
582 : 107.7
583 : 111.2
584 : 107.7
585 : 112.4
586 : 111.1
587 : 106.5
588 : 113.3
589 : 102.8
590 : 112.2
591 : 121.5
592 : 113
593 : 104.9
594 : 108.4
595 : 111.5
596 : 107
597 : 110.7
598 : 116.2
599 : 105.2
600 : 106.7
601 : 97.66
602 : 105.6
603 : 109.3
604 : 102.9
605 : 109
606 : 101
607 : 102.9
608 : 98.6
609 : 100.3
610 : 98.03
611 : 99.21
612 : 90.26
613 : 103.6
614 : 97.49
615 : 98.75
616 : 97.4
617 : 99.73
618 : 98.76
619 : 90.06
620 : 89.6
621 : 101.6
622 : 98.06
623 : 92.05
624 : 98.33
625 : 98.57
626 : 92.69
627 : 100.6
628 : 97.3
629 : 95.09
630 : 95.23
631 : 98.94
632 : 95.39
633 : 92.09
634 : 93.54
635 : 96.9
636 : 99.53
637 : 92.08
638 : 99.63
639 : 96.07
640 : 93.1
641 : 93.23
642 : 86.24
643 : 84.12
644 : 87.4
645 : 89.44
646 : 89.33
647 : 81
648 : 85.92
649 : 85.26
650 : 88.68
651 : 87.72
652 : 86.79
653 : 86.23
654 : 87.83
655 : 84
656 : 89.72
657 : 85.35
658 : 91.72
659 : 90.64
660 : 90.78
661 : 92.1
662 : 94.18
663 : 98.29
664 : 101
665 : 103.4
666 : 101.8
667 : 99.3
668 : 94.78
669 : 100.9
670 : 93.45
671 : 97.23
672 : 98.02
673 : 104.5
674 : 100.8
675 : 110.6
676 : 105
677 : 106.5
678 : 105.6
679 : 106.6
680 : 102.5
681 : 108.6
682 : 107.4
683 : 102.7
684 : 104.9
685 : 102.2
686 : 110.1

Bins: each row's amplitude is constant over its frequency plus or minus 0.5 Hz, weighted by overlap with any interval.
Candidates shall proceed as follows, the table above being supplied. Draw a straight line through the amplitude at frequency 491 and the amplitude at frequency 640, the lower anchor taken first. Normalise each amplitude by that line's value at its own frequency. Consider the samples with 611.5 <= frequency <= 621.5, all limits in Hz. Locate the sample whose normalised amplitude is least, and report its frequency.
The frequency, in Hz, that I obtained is 612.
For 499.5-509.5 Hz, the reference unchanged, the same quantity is 506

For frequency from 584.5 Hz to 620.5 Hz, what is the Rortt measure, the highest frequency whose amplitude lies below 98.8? 620 Hz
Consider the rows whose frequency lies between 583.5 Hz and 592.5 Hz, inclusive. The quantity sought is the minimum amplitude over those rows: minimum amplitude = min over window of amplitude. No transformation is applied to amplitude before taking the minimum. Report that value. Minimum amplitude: 102.8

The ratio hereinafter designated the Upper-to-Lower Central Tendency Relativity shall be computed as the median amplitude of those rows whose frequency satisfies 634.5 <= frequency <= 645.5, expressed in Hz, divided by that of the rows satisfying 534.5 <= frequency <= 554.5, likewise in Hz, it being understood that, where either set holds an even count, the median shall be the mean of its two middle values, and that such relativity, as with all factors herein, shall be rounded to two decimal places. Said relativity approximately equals 0.93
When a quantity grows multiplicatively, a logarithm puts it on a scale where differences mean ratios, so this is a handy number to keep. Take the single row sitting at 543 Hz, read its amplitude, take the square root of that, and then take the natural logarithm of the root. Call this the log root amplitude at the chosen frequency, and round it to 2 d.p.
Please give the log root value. 2.29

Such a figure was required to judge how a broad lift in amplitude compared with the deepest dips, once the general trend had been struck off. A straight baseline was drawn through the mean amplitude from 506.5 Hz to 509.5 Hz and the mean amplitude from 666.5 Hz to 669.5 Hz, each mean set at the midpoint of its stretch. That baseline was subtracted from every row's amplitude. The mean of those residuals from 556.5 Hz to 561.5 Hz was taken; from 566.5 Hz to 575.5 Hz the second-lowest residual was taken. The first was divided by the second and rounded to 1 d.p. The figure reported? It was 0.8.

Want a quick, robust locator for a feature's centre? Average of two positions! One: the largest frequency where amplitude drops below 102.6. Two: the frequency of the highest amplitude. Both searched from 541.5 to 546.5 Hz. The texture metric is 545.0 Hz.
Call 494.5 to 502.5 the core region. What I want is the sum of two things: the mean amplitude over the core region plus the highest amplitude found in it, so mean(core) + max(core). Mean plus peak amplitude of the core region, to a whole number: 222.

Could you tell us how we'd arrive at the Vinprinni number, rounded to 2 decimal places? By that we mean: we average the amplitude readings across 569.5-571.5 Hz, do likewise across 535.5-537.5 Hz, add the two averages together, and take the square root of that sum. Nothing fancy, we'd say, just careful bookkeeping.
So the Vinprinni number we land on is 13.81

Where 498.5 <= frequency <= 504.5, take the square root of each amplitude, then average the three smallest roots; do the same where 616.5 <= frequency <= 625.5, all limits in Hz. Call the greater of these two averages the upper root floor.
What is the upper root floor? 10.3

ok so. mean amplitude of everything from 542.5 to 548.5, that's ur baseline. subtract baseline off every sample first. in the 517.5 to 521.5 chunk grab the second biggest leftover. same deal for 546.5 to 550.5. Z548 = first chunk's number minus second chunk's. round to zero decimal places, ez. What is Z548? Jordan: 6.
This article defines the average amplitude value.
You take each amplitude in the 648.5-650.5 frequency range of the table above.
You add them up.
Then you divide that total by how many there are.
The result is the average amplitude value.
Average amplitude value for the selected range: 87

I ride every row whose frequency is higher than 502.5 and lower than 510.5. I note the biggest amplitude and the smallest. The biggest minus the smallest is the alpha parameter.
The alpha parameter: 22.1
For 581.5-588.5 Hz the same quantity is 6.8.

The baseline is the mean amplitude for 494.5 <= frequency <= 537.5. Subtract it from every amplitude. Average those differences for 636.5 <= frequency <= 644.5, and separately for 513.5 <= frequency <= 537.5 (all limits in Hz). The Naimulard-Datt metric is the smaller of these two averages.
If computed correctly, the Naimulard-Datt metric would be -13.7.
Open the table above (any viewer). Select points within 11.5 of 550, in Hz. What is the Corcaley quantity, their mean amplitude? 99.5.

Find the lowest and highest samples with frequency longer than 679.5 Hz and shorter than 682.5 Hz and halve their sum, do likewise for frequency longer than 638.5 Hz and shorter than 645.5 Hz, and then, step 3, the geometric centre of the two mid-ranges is 98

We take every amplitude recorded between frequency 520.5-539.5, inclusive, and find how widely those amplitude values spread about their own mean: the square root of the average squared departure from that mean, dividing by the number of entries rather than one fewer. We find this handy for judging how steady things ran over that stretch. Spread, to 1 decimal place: 4.4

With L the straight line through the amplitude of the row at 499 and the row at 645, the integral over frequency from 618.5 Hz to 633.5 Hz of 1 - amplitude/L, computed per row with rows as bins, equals -0.7 Hz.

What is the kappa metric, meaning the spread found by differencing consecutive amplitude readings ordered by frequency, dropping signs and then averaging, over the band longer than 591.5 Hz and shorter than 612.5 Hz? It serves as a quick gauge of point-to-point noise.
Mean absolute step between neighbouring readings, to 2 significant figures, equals 5.1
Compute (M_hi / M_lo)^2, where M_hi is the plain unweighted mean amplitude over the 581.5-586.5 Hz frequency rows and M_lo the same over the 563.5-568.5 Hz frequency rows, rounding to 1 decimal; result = 1.3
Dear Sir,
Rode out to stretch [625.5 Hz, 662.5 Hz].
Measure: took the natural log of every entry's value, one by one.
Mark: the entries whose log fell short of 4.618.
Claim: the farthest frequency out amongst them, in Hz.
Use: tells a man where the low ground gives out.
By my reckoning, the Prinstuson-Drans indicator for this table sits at 662 Hz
